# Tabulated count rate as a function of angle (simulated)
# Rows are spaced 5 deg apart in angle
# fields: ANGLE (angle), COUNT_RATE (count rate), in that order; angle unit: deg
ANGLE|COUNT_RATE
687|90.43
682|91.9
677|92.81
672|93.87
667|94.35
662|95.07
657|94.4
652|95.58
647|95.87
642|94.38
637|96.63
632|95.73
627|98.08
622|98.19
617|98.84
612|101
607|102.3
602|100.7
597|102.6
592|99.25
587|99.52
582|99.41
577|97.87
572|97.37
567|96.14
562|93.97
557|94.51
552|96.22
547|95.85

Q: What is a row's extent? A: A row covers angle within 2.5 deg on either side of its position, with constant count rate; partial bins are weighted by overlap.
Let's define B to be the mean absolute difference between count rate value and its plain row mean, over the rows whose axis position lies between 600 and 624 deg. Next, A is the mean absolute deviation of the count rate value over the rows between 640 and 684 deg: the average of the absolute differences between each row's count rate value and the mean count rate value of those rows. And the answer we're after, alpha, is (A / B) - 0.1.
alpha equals 0.6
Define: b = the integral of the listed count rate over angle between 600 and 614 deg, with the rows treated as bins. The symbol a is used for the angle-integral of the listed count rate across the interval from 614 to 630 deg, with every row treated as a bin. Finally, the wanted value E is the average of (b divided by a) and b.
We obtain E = 710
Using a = 1574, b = 1419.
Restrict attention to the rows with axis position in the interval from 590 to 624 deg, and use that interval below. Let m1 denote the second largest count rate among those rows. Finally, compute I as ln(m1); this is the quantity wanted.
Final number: 4.63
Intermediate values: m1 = 102.3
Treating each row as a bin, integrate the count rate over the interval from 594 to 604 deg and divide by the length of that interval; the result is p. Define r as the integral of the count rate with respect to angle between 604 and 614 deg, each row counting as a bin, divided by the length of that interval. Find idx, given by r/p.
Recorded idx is 1.00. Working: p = 102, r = 102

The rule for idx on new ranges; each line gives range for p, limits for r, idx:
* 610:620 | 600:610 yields 1.02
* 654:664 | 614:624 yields 1.04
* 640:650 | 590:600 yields 1.06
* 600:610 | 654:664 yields 0.93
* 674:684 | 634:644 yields 1.03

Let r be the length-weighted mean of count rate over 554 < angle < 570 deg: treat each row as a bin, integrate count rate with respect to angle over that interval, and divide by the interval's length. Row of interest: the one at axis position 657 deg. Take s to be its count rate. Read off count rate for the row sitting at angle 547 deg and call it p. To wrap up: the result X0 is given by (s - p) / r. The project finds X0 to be -0.02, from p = 95.85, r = 95.0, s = 94.4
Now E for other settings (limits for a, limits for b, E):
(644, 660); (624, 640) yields 775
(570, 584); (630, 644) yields 670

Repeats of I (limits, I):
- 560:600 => 4.60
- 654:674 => 4.55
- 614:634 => 4.59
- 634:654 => 4.56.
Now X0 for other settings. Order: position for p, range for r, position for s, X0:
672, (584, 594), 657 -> 0.01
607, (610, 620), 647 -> -0.06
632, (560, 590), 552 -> 0.01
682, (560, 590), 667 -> 0.03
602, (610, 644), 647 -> -0.05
